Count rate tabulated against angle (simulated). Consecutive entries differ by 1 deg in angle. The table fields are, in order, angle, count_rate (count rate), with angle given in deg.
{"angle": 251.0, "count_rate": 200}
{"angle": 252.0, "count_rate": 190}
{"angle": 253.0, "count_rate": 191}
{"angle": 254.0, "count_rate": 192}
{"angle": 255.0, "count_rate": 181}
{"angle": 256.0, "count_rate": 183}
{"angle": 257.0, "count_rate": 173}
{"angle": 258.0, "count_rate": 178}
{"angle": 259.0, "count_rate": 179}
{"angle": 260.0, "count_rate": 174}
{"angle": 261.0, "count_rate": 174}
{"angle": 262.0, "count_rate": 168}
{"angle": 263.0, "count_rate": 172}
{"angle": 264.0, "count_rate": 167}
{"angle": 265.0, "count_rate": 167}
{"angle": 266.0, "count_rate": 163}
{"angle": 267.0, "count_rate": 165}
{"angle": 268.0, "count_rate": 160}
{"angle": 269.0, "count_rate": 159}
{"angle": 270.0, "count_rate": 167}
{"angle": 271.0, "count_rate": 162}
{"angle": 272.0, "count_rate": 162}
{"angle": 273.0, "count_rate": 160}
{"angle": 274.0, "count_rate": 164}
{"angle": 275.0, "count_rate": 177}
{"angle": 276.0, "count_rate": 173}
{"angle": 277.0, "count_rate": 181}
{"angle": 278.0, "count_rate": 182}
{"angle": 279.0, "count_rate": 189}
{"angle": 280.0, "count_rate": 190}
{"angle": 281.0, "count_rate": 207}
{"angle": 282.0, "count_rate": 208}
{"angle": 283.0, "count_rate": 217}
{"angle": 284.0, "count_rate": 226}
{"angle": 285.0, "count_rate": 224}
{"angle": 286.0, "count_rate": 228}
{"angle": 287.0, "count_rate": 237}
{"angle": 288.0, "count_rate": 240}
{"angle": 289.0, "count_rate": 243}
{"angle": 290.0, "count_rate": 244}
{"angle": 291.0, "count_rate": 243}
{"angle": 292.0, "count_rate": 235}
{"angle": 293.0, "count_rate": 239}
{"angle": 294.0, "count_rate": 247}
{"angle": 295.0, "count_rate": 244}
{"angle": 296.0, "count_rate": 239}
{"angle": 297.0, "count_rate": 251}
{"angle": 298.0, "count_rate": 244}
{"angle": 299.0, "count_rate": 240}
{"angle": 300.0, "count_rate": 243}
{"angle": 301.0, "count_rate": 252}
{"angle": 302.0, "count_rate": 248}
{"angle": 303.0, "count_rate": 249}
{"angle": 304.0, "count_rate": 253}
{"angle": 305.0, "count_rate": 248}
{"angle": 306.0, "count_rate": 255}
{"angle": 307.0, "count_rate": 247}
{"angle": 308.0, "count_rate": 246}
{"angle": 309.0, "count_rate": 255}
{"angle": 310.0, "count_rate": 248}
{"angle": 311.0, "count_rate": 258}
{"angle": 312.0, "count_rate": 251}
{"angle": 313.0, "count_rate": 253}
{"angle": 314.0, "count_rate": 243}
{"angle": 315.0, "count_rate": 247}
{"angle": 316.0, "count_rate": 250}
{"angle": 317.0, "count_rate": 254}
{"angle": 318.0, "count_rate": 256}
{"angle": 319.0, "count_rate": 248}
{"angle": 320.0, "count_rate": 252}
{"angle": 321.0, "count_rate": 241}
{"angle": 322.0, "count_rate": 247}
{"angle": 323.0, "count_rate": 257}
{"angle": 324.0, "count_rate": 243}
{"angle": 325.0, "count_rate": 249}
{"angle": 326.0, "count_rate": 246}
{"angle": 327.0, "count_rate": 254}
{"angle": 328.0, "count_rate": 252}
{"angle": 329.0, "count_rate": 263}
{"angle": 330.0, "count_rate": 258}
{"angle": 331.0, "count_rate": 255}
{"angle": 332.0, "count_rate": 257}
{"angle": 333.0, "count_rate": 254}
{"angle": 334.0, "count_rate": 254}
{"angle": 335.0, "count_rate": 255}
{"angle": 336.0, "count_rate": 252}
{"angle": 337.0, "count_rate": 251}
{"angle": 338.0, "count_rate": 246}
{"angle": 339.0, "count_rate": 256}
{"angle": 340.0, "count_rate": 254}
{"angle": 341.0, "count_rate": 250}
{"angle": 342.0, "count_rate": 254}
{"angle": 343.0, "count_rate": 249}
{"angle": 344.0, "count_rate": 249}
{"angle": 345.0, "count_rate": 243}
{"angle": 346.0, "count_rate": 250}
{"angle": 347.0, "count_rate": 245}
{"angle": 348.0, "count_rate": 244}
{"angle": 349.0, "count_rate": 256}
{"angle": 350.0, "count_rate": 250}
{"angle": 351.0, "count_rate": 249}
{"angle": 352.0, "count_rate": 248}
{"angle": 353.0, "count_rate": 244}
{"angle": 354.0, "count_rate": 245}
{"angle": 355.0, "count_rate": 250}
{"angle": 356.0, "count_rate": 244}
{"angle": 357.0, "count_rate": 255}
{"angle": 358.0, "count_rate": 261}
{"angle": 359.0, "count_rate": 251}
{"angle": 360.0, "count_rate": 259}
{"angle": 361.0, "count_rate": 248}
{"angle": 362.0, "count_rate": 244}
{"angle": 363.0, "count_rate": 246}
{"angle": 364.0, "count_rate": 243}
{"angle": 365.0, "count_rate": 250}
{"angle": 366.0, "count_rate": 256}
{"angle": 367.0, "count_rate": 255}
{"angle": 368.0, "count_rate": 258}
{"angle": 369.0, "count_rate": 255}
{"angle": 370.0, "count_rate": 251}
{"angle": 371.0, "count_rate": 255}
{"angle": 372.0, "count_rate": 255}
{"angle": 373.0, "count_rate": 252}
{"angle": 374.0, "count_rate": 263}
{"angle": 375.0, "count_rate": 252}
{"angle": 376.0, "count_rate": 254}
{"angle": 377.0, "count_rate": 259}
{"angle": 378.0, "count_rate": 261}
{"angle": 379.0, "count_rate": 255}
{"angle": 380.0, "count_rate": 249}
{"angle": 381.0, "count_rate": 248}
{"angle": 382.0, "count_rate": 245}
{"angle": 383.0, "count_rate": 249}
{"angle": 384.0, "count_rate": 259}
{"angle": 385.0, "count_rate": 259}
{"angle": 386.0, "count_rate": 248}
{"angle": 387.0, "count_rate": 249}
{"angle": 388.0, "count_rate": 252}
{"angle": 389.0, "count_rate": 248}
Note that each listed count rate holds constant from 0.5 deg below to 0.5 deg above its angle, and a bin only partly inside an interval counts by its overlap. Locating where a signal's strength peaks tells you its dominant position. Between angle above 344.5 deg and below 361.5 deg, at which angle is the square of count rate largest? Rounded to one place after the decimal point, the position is 358.0 deg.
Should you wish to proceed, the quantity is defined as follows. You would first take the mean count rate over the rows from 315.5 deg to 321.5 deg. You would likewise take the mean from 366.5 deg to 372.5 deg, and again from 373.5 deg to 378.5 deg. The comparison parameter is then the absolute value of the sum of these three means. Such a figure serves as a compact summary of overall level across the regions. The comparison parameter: 763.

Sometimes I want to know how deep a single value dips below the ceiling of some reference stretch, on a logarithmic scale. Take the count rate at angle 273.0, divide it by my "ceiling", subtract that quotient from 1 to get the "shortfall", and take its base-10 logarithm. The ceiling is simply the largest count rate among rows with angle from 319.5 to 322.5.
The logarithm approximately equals -0.44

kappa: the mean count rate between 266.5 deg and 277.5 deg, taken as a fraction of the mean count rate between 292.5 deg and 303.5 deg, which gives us 0.68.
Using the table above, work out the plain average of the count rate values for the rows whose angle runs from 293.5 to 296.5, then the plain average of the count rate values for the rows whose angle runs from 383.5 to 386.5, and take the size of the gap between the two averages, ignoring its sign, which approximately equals 12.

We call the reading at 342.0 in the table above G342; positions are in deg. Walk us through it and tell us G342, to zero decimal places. 254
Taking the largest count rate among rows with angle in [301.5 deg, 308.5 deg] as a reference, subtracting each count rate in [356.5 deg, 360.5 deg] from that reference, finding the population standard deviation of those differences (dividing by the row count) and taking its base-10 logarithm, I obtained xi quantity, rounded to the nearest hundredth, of 0.58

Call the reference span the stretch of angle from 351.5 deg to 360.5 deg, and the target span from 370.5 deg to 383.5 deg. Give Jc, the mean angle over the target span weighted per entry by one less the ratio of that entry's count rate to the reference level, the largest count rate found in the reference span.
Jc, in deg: 378.4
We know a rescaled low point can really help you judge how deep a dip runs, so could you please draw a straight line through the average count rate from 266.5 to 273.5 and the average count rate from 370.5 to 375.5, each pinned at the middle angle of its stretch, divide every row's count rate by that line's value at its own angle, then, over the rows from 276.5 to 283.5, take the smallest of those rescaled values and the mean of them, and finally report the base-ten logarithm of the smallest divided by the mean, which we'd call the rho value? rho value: -0.028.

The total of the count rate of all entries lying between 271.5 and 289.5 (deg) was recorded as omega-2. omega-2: 3608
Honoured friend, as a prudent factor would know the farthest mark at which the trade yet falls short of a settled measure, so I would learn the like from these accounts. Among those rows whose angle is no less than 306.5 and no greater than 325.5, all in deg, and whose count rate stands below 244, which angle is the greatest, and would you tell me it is 324.0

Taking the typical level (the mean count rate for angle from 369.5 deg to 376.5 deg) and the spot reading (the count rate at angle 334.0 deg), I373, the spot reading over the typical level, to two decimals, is 1.00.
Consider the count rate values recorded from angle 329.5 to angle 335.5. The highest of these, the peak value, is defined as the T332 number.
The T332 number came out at 258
